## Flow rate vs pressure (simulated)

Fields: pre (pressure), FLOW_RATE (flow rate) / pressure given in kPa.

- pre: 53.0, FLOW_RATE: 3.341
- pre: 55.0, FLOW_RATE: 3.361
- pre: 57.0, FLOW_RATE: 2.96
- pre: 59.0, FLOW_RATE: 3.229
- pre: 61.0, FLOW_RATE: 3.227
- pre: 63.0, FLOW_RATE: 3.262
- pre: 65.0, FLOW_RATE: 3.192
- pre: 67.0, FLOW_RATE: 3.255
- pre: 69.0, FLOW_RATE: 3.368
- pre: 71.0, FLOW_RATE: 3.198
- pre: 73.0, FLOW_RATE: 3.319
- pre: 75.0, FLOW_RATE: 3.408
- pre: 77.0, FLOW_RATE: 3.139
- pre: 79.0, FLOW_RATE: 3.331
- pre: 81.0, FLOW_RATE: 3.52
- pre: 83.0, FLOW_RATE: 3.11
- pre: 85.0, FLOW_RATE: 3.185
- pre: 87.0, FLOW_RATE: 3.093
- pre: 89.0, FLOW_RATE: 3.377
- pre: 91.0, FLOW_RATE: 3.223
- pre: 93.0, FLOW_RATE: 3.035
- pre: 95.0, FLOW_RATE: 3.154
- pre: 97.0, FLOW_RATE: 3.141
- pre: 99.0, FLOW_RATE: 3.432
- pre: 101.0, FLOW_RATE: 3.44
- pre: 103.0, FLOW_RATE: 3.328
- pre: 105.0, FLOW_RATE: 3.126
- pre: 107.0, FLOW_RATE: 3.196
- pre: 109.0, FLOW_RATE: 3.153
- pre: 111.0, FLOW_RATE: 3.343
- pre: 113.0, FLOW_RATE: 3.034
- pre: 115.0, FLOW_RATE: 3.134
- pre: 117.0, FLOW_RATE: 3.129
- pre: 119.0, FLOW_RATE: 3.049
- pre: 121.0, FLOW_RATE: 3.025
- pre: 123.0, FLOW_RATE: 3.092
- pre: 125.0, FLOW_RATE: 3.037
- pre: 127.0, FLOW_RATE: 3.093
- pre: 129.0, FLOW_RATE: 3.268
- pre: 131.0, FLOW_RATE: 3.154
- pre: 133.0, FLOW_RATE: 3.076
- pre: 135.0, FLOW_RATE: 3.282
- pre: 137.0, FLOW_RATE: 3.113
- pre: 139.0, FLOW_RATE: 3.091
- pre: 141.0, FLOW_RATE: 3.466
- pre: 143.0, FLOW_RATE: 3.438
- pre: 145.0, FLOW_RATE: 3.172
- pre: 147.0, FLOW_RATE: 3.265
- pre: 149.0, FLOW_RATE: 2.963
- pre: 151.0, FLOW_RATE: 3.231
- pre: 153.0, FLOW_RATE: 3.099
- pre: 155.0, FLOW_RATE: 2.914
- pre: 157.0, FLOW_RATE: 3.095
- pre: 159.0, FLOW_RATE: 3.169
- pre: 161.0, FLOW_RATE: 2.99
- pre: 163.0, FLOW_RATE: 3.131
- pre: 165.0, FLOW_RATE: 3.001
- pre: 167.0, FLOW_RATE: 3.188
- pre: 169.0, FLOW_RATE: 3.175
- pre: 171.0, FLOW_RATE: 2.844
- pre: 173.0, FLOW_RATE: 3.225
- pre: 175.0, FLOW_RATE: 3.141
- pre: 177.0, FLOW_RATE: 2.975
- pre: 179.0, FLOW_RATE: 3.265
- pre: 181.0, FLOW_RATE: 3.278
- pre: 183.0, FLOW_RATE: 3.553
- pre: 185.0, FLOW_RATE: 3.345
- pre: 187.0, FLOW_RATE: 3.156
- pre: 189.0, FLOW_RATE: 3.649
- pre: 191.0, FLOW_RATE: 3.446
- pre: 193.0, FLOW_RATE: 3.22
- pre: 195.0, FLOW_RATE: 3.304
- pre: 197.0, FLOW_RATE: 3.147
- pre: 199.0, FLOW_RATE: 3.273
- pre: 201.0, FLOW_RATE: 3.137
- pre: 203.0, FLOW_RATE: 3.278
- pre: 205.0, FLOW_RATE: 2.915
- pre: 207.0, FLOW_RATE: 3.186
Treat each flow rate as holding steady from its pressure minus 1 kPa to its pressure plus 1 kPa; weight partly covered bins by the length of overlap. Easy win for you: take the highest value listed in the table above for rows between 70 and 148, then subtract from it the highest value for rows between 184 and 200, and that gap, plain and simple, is -0.13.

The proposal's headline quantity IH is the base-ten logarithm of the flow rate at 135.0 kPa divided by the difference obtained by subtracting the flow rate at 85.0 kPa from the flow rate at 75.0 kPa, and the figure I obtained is 1.2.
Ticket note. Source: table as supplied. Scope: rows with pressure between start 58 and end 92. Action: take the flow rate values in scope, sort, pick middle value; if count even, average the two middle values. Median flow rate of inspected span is 3.23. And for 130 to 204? 3.17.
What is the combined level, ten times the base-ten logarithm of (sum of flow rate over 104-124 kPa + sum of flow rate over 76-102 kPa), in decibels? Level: 19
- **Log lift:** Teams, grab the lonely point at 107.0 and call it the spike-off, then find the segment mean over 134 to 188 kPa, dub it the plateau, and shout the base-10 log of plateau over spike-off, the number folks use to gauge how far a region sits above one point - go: -0.004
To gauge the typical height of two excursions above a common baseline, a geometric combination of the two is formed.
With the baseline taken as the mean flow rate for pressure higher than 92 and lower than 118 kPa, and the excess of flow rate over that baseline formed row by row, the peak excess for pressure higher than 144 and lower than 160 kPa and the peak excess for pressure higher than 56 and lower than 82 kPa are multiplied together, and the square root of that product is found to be 0.14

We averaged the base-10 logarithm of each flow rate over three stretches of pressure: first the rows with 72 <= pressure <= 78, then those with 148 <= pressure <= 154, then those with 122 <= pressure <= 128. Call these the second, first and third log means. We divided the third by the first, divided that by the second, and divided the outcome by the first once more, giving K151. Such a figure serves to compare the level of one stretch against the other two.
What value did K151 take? 3.9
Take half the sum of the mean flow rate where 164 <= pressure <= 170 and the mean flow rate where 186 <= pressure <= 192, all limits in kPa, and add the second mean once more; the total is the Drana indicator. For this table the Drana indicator 6.7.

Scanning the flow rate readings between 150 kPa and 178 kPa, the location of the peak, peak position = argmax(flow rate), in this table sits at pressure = 151.0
